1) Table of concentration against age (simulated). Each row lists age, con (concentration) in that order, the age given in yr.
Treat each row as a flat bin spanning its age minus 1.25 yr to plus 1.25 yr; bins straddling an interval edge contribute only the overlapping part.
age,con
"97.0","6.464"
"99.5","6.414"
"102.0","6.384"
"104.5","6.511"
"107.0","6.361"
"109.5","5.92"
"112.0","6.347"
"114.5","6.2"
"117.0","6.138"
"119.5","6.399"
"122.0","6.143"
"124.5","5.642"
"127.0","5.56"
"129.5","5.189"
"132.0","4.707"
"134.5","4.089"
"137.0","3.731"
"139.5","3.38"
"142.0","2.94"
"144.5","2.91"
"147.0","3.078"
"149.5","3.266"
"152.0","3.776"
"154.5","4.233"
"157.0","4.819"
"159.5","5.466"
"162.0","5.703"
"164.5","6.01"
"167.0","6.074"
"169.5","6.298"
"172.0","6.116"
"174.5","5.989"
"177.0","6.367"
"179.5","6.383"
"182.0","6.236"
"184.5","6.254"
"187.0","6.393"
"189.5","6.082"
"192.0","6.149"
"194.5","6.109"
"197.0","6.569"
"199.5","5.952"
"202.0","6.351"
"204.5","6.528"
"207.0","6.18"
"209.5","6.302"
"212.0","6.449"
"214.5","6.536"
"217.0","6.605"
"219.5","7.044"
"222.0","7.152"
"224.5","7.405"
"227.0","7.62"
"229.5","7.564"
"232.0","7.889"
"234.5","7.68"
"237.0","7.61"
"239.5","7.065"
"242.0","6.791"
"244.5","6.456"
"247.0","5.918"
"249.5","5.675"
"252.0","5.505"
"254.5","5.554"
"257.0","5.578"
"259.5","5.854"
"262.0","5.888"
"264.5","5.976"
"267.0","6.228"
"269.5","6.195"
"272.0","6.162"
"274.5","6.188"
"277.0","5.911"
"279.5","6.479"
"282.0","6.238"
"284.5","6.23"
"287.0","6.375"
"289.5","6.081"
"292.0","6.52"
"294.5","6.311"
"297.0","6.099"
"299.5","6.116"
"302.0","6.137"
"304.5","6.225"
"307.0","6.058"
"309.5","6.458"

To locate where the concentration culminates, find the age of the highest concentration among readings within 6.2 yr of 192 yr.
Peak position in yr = 197.0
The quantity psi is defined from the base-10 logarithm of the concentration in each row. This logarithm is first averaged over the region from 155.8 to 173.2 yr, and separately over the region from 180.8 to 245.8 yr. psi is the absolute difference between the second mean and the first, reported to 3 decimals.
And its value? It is 0.066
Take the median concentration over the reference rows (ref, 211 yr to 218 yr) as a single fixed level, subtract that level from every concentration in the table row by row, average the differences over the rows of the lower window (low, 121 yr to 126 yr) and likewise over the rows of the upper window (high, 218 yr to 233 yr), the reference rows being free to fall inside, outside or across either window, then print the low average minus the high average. -1.6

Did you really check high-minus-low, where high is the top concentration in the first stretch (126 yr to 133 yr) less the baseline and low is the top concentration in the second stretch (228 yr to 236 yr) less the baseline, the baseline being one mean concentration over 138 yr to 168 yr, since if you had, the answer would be -2.3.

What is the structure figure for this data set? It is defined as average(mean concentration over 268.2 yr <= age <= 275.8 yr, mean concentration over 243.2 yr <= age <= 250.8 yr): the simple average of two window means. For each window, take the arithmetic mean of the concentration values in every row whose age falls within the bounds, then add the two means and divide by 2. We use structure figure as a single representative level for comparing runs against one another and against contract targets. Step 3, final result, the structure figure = 6.10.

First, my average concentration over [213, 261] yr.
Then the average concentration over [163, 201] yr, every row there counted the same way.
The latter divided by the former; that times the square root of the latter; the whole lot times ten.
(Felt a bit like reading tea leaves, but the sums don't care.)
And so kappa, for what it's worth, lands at 23.0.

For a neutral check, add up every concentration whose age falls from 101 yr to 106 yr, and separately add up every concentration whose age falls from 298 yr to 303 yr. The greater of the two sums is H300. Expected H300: 12.9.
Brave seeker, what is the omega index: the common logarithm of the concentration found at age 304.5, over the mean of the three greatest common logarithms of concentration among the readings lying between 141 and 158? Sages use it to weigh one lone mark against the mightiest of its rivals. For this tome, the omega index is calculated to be 1.26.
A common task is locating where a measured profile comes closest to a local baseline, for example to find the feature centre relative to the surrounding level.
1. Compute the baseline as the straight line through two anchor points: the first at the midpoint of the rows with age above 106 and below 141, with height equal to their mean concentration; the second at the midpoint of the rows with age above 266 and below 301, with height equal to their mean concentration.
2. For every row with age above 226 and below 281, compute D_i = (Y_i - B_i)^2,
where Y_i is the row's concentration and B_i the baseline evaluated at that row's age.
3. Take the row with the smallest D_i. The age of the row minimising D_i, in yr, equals 272.0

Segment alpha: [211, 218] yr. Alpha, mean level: 6.53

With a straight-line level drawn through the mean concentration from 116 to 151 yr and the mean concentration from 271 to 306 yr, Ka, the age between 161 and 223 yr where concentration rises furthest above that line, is 222.0 yr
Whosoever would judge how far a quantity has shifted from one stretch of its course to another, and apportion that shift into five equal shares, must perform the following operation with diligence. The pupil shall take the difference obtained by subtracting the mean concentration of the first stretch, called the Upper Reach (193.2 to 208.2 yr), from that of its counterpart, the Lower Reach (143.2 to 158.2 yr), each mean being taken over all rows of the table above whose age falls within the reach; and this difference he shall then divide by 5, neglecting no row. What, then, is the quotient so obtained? -0.52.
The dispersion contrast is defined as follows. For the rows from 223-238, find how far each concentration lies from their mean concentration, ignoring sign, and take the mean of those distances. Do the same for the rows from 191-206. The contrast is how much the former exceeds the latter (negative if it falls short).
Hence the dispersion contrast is -0.10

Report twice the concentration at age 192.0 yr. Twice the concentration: 12.3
